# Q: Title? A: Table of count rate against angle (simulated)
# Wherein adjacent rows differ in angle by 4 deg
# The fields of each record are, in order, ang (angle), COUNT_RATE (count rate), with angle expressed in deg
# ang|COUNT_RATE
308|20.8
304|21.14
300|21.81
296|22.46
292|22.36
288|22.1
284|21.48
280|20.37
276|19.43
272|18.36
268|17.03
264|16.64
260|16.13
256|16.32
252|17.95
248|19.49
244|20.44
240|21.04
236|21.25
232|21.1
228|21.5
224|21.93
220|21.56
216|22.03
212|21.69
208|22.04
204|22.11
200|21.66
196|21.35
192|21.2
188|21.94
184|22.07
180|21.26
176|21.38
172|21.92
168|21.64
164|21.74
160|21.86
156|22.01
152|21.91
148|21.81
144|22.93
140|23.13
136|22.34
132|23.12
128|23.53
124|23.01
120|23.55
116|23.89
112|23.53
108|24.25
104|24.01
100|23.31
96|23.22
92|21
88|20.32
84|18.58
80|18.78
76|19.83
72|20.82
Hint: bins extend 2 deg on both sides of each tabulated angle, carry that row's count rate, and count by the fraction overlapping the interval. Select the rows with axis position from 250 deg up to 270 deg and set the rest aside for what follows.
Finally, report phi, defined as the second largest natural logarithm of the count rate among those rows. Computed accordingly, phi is 2.83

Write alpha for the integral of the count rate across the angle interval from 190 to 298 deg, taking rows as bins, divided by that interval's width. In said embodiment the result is 20.4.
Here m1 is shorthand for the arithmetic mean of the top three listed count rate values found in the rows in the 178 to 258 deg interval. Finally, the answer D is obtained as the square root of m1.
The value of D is 4.70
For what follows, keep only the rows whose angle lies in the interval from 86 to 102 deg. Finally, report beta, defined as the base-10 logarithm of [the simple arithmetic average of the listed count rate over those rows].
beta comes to 1.34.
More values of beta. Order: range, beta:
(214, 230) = 1.34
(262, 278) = 1.25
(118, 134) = 1.37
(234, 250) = 1.31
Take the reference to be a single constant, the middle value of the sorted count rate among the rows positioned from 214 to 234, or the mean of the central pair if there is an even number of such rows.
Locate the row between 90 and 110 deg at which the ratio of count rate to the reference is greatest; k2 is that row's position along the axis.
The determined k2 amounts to 108 deg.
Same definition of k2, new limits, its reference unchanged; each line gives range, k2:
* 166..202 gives 184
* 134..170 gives 140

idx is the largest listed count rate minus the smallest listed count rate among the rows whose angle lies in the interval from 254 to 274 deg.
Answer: 2.2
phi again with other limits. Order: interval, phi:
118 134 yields 3.16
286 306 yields 3.11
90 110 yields 3.18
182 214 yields 3.09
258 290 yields 3.07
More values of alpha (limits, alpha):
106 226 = 22.3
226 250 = 20.8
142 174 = 22.0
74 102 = 20.7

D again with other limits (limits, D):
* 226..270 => 4.61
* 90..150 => 4.90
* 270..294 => 4.69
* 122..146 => 4.82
